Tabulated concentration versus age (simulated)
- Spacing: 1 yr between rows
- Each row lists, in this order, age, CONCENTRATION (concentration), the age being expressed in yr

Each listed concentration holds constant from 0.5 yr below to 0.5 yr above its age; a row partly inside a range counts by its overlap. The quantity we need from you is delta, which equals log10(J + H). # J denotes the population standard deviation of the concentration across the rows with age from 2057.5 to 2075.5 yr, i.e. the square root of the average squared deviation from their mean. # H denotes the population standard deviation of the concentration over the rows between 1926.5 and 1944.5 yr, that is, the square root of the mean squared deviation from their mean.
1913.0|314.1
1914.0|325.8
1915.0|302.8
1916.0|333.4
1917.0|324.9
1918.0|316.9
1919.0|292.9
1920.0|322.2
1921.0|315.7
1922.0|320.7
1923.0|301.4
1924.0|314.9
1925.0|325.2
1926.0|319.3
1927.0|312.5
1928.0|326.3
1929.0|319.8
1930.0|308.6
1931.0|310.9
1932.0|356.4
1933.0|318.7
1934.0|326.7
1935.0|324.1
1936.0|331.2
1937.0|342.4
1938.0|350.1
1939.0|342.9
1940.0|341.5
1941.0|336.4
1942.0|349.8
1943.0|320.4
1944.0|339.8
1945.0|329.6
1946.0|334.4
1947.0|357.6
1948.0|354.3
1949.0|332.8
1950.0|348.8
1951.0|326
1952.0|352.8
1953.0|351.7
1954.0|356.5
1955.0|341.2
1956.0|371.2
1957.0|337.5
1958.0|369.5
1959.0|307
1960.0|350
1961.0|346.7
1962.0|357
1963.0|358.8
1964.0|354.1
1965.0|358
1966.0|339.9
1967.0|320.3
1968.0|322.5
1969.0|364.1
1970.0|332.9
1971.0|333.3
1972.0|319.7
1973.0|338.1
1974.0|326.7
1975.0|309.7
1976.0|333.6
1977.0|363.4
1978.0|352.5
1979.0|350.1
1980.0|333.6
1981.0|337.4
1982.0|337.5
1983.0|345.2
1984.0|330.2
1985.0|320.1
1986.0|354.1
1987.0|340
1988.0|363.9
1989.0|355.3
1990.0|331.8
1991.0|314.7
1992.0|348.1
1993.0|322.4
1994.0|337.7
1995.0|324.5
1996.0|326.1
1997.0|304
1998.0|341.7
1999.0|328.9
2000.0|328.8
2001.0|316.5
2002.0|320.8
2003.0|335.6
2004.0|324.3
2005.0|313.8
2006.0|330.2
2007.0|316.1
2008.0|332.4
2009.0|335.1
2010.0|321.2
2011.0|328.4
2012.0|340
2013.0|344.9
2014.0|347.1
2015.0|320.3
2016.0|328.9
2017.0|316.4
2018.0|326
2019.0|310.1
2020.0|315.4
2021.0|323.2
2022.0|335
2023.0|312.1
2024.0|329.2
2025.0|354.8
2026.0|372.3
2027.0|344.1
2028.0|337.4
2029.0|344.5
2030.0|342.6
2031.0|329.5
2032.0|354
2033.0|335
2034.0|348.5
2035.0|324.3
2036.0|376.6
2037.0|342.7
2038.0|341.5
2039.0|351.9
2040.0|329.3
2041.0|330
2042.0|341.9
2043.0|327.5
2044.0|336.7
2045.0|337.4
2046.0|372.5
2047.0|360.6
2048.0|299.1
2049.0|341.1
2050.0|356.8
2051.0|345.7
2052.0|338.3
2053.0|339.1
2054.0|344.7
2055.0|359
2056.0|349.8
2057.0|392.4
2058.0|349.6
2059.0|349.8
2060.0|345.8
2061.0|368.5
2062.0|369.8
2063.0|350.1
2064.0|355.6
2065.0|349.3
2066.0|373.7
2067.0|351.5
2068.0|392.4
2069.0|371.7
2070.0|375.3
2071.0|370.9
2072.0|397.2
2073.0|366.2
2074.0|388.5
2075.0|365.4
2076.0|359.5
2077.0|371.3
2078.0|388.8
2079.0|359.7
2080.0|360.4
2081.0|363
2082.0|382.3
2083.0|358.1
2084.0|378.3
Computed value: 1.47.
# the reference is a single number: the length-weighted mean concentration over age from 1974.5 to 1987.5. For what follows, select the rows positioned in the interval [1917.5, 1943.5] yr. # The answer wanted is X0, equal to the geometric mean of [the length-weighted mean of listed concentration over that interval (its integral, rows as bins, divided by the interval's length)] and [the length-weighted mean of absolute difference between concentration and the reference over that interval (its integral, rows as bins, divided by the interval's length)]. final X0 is 76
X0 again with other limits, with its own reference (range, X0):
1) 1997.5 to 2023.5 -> 67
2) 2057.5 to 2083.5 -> 101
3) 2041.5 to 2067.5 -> 74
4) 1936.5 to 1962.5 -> 64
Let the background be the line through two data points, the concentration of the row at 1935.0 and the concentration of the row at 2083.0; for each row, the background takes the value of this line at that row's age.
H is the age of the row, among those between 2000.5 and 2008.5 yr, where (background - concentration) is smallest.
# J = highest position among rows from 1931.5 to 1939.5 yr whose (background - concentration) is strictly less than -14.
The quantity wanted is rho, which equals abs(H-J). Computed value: 64 yr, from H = 2003.0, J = 1939.0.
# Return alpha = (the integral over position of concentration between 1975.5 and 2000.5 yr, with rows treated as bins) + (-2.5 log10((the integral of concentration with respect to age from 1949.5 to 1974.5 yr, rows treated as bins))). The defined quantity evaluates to 8416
